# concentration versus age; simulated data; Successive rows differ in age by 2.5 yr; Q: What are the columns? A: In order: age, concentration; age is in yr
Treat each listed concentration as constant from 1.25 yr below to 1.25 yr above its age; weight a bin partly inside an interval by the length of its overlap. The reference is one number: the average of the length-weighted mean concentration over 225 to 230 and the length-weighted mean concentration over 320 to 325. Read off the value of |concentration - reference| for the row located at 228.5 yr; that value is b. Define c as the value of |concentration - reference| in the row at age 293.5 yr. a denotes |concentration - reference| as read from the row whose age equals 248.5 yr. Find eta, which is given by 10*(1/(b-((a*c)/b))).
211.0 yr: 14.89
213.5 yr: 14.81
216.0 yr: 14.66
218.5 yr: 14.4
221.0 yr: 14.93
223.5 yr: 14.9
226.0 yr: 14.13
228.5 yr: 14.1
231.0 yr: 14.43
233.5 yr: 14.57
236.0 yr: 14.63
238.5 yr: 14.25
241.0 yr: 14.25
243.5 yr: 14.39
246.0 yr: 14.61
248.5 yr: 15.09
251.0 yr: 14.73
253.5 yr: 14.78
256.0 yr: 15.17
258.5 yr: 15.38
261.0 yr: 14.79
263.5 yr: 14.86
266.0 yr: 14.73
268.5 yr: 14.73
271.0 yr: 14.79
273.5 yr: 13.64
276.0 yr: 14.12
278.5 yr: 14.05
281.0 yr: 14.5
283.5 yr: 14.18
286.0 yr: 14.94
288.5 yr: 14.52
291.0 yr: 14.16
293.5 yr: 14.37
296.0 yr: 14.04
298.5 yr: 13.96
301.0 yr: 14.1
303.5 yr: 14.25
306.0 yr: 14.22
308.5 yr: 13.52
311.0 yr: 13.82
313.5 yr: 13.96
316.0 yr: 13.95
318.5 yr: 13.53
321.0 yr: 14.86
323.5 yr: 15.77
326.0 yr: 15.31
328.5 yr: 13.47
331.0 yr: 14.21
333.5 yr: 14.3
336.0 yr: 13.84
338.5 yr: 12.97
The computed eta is 23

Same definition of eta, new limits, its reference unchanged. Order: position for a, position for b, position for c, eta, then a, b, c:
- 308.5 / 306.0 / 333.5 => -20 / 1.2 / 0.51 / 0.43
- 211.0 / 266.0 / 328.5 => 0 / 0.2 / 0.00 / 1.26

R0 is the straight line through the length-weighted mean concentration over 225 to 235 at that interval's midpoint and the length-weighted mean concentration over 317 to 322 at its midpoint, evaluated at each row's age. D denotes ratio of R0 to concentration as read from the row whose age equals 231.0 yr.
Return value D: 0.99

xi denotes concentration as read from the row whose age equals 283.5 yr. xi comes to 14.18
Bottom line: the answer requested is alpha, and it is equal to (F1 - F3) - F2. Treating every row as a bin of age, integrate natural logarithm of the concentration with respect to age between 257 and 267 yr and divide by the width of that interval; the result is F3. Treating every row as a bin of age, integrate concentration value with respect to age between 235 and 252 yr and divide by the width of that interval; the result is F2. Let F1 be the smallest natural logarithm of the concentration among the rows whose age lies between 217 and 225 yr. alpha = -14.60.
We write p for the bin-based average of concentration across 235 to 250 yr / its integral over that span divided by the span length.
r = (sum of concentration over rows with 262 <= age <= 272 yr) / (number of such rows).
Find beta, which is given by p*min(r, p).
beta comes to 211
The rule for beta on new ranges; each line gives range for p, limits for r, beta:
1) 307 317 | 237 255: 191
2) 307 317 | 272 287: 191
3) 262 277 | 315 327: 210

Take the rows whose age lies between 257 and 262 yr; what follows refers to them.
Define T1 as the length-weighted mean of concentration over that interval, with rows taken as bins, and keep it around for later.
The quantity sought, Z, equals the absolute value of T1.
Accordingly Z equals 15.1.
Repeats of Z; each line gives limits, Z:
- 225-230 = 14.1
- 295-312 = 14.0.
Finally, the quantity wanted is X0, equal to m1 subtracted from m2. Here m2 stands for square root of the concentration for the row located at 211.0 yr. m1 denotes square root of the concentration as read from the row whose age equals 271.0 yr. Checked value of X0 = 0.01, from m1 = 3.85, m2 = 3.86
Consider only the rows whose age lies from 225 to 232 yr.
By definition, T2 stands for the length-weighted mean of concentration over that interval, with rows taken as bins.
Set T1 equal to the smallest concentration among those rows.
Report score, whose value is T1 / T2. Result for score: 0.992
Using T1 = 14.1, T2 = 14.2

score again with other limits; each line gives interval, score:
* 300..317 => 0.968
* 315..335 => 0.934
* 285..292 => 0.974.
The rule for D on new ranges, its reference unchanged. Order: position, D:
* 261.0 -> 0.96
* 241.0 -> 1.00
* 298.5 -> 1.02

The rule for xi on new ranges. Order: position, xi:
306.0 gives 14.22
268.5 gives 14.73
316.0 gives 13.95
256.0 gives 15.17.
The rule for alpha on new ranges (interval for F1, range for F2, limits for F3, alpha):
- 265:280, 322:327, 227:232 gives -15.56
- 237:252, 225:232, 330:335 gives -14.21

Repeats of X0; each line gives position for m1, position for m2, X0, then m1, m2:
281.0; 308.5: -0.13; 3.81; 3.68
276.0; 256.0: 0.14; 3.76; 3.89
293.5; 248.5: 0.09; 3.79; 3.88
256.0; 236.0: -0.07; 3.89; 3.82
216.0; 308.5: -0.15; 3.83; 3.68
